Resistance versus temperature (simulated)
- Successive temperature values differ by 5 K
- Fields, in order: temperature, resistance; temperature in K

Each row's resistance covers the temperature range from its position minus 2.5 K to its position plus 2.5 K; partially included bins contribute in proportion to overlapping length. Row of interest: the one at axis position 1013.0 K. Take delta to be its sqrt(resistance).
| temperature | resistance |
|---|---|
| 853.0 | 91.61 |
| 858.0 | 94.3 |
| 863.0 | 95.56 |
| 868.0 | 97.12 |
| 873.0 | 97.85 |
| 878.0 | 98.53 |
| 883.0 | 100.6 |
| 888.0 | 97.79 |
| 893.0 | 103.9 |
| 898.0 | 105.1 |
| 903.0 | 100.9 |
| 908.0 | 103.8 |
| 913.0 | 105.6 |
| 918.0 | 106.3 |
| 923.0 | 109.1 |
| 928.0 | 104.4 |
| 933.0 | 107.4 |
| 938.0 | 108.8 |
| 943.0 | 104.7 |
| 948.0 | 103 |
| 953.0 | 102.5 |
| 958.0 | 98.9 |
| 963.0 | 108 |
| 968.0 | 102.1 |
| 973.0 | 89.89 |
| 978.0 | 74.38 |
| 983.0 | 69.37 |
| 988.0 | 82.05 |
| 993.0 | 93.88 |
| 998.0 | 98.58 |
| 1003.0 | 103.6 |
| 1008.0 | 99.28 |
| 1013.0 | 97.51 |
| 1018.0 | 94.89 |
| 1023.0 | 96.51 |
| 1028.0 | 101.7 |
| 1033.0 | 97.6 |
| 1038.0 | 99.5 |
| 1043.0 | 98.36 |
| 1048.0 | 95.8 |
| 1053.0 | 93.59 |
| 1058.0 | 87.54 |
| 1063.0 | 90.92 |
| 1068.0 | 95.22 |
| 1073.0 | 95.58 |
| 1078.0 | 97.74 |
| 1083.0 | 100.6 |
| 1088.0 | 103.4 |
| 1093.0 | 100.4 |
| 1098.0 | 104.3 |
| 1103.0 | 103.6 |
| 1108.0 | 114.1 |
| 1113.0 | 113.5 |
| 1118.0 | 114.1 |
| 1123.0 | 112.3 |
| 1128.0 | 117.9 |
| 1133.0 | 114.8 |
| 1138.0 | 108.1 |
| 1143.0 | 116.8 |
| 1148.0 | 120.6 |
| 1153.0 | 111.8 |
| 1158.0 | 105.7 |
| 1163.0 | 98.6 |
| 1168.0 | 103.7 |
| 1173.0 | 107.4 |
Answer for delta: 9.87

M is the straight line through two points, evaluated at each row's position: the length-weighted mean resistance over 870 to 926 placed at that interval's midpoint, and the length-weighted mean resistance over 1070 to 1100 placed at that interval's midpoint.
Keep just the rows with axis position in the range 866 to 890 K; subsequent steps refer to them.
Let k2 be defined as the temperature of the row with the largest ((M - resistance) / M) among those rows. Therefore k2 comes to 868.0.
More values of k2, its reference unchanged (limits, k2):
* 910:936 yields 928.0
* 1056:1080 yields 1058.0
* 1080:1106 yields 1093.0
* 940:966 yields 958.0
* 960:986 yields 983.0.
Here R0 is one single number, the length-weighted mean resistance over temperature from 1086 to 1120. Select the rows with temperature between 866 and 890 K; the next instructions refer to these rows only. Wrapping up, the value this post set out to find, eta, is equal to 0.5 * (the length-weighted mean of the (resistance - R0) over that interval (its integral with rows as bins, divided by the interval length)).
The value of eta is -5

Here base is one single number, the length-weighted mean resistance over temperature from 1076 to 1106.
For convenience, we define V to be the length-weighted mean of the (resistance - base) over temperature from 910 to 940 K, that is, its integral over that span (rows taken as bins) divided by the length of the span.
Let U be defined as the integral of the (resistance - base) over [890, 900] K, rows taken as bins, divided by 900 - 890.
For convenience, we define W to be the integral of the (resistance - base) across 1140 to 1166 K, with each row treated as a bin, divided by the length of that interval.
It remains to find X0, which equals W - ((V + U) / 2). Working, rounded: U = 2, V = 5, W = 8.6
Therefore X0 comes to 5.0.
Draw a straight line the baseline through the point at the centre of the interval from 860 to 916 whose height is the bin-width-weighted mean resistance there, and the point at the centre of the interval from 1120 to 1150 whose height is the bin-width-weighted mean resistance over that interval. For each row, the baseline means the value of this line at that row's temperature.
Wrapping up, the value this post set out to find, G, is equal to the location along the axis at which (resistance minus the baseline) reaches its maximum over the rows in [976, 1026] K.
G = 1003.0 K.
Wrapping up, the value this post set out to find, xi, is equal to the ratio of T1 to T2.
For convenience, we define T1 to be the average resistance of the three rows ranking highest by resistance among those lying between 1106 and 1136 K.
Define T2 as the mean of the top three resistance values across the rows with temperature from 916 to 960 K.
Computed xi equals 1.07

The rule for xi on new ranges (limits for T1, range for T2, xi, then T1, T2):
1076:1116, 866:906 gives 1.07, 111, 103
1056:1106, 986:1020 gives 1.03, 104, 100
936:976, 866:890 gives 1.08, 107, 99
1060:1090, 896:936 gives 0.93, 101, 108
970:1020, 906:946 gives 0.93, 100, 108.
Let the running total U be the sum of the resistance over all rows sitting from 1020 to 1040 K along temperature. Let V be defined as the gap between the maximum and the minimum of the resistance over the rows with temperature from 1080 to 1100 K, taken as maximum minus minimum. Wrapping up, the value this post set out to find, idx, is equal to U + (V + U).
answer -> 795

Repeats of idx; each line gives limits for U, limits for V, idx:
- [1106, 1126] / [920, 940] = 913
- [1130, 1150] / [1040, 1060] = 931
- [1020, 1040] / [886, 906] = 798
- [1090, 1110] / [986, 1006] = 866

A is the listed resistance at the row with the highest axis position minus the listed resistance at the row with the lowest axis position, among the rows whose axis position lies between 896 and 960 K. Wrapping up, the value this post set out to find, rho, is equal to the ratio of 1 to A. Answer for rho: -0.2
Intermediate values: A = -6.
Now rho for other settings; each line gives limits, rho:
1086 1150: 0.1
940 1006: -0.9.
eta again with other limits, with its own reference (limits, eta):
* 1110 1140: 3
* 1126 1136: 4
